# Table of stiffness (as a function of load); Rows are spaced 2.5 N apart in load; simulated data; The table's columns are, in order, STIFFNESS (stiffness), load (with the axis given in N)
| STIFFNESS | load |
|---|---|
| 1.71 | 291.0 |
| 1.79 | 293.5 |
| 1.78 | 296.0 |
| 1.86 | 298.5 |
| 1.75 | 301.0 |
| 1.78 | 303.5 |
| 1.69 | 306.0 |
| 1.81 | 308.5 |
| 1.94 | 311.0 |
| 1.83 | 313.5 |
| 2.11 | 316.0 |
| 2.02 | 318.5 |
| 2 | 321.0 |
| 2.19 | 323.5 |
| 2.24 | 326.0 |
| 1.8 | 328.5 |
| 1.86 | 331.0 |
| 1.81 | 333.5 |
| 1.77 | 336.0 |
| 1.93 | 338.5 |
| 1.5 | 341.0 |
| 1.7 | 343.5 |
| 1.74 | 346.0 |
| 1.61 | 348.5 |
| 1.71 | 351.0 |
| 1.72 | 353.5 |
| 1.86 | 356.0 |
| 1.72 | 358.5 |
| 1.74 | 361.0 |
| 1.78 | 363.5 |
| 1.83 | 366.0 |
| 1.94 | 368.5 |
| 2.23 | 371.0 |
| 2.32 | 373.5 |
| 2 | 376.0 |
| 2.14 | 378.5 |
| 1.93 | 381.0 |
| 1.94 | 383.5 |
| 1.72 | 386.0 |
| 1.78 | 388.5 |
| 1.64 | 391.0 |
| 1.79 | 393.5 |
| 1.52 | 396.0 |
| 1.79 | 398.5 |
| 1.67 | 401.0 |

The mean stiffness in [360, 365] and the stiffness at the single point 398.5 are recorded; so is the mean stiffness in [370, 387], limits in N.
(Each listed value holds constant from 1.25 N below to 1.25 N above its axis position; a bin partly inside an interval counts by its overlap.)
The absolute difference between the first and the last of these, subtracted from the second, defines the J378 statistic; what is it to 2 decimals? 1.51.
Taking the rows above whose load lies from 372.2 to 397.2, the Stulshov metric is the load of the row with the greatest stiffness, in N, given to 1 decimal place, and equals 373.5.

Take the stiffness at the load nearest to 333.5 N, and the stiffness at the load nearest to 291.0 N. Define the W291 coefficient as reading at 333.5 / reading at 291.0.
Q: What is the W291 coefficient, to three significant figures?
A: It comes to 1.06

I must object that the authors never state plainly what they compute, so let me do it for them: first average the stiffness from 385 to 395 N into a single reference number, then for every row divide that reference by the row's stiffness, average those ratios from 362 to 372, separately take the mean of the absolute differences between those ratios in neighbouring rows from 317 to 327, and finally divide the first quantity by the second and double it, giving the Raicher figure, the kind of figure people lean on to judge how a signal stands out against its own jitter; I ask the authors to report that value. 53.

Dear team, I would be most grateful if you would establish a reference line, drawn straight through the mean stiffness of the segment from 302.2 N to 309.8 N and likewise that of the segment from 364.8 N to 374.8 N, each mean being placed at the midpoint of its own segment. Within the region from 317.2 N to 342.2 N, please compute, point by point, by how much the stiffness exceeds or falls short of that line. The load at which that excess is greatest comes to 326.0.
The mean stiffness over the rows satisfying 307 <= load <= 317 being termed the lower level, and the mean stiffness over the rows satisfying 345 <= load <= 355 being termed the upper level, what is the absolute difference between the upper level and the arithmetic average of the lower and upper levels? 0.11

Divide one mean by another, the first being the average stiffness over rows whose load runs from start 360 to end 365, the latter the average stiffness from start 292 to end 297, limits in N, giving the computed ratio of 0.99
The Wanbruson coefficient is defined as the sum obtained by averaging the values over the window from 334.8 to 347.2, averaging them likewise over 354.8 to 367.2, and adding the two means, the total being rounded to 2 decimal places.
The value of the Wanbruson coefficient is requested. 3.51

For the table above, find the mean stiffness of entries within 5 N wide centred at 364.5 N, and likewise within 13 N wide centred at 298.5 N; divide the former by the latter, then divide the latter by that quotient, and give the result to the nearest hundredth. 1.78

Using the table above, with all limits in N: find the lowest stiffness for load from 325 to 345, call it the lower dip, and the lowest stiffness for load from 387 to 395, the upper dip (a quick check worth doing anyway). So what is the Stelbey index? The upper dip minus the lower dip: 0.14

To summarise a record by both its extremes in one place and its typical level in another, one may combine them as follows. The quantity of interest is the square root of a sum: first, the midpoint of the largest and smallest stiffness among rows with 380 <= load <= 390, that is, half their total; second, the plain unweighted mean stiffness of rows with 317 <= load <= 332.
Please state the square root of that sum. 1.96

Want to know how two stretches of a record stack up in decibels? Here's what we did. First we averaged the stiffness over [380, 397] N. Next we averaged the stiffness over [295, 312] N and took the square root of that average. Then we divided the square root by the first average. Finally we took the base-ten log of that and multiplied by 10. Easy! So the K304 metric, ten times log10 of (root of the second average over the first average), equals -1.18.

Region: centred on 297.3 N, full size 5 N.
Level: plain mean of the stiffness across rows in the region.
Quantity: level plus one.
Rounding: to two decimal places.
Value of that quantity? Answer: 2.82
